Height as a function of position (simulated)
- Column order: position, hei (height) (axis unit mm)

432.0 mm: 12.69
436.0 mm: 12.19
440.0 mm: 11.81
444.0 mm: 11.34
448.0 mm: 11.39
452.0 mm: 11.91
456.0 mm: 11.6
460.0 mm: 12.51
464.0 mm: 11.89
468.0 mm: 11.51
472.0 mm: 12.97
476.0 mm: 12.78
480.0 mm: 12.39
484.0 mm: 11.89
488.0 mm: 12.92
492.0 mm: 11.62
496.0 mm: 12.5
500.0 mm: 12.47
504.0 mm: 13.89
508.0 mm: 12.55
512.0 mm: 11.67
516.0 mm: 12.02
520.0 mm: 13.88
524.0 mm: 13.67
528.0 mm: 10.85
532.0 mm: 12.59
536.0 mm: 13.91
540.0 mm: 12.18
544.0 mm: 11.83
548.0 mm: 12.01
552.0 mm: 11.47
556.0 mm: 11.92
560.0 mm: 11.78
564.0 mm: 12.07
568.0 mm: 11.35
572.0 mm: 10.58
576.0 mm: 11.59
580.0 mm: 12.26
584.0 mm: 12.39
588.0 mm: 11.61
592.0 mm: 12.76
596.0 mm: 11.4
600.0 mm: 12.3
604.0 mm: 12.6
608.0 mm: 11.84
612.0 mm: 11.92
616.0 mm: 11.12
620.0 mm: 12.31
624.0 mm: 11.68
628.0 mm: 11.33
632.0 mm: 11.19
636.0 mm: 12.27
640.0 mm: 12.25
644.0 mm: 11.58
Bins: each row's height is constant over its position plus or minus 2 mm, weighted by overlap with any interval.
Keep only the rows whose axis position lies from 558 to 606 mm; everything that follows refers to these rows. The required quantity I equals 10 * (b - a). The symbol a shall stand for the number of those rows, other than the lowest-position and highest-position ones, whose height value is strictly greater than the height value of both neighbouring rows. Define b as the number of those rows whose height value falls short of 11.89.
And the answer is 30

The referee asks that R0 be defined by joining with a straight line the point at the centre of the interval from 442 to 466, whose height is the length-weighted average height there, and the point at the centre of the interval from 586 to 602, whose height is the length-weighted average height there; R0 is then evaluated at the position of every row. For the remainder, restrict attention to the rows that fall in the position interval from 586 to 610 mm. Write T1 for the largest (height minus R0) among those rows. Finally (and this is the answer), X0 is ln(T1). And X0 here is -0.3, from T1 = 0.7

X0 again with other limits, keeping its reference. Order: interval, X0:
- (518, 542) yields 0.7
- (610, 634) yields -1.4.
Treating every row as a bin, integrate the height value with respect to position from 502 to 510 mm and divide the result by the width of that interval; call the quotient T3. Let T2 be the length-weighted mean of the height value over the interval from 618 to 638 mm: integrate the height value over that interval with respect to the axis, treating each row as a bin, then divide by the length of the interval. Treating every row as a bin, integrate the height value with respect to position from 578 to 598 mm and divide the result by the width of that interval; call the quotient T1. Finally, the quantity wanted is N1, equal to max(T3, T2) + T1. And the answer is 25.30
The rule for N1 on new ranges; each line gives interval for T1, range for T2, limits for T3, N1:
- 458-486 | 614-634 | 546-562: 24.07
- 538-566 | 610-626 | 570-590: 23.65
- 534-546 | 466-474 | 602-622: 24.88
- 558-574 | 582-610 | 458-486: 23.72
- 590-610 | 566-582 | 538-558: 24.06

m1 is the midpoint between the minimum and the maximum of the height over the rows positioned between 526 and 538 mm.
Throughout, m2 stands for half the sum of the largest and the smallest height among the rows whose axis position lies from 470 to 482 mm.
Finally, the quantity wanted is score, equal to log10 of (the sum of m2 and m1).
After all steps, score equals 1.399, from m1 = 12.4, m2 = 12.7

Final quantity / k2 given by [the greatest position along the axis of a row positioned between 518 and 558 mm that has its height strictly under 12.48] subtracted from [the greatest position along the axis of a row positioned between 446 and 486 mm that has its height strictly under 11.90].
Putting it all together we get -72 mm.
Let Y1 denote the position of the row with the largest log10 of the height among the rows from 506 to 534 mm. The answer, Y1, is 520.0 mm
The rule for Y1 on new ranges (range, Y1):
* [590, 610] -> 592.0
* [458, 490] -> 472.0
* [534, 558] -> 536.0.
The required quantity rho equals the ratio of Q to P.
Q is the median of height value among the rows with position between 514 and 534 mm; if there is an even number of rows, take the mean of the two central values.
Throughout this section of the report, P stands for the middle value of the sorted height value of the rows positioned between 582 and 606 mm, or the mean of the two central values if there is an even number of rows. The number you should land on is 1.02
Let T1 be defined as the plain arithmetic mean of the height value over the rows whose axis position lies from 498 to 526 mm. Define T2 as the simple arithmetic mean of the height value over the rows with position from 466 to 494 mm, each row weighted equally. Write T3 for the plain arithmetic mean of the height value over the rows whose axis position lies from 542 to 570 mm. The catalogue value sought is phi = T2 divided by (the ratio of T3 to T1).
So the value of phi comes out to 13.4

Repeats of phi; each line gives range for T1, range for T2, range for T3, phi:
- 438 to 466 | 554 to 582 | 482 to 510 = 10.9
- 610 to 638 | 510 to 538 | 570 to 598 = 12.5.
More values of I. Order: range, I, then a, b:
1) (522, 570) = 10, 4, 5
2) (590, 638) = 30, 3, 6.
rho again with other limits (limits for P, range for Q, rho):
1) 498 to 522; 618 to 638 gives 0.93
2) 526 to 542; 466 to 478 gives 1.03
